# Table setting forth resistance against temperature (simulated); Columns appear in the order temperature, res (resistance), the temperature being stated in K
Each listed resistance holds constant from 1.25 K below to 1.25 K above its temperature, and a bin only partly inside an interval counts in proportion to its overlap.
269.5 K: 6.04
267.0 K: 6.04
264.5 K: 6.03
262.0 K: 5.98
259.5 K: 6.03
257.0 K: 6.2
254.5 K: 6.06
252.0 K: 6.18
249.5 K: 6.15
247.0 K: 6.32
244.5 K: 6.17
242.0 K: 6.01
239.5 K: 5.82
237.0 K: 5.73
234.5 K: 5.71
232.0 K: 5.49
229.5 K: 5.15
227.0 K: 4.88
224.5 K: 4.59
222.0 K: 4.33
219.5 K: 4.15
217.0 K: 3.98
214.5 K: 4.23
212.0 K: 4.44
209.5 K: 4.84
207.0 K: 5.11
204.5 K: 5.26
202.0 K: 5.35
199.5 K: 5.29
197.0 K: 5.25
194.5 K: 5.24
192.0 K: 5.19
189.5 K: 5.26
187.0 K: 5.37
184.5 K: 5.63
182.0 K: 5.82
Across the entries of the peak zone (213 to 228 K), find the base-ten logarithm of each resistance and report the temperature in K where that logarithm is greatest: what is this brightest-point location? 227.0 K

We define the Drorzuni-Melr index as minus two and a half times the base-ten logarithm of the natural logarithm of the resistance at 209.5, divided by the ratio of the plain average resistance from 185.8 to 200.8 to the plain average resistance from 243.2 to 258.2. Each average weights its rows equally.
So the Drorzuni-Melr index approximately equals -0.67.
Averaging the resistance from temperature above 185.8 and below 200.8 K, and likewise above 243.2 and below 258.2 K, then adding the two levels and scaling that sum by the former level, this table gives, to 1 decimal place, 60.3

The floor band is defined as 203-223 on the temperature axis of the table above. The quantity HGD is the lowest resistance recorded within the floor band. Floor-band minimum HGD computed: 3.98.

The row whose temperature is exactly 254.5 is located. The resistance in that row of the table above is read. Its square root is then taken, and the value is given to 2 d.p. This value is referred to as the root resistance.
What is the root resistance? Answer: 2.46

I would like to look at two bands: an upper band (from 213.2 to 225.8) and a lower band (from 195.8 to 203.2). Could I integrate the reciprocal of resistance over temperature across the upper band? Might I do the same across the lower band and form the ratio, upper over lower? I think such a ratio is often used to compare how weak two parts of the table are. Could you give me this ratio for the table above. 2.1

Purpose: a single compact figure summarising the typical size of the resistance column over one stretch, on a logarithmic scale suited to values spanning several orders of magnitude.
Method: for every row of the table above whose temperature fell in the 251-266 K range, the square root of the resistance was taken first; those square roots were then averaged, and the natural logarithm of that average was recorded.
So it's 0.90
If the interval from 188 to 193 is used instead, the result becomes 0.83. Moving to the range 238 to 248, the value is 0.90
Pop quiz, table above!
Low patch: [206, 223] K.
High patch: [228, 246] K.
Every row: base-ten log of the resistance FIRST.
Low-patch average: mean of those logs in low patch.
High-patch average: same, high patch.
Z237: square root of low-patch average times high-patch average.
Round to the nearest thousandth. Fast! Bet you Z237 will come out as 0.699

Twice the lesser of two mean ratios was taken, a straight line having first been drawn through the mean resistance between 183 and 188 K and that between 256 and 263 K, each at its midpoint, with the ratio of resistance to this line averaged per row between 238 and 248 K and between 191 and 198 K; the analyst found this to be 1.9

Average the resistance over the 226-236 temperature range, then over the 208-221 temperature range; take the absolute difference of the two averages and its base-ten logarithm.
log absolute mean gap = -0.01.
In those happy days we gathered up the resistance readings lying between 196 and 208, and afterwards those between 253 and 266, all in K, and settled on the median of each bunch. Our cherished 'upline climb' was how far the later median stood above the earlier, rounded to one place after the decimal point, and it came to 0.8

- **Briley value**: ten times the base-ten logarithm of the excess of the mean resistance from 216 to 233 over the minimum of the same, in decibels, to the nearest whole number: -2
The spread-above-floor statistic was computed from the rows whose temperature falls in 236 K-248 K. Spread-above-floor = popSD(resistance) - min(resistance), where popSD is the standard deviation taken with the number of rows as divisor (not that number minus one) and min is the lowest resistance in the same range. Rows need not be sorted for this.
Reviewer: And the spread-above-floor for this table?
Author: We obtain -5.5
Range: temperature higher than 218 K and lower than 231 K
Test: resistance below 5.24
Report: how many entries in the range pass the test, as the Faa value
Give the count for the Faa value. 5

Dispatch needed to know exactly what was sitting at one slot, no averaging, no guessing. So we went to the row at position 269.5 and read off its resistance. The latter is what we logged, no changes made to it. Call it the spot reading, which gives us 6.04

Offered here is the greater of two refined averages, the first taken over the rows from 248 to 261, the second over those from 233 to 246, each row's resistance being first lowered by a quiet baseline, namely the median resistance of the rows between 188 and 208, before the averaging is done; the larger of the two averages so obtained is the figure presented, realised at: 0.87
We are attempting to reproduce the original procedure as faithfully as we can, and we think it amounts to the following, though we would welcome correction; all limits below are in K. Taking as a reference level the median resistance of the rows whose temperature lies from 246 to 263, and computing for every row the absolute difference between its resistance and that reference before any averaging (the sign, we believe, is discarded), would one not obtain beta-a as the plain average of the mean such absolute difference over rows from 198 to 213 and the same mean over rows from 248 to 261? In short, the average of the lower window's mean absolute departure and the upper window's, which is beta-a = 0.58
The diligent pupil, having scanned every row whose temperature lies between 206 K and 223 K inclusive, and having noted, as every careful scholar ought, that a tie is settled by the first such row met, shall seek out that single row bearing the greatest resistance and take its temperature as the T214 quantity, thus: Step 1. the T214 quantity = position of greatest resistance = 207.0 K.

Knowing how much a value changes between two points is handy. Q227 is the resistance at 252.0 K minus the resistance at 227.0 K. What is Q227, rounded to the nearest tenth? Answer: 1.3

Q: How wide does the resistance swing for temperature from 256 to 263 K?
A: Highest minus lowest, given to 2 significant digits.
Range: 0.22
